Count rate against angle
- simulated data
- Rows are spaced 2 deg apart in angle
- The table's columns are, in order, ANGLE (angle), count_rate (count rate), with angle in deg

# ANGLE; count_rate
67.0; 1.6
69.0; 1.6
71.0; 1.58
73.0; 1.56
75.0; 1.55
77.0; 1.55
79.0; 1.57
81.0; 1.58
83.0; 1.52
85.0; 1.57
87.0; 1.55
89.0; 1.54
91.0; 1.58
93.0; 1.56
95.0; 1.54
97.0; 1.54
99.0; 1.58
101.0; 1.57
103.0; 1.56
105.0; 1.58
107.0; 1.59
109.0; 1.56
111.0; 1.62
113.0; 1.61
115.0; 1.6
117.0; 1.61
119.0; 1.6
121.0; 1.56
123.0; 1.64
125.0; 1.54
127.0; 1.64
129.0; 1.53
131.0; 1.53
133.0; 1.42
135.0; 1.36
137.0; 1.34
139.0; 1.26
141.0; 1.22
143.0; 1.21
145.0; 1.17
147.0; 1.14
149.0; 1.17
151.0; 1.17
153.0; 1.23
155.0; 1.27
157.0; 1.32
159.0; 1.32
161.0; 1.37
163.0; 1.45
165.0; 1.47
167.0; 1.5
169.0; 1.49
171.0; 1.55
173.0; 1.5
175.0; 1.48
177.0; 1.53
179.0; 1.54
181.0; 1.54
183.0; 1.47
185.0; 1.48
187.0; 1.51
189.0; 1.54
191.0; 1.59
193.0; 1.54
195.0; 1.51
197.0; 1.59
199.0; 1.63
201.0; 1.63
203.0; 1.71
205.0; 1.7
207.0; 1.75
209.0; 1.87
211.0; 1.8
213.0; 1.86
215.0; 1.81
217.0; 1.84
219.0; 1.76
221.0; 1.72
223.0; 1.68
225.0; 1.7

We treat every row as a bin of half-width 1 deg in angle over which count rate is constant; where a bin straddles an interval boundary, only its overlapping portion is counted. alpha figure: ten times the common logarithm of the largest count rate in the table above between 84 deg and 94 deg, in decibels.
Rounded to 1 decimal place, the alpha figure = 2.0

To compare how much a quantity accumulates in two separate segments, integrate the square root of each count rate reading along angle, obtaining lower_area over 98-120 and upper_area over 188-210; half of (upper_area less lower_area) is 0.2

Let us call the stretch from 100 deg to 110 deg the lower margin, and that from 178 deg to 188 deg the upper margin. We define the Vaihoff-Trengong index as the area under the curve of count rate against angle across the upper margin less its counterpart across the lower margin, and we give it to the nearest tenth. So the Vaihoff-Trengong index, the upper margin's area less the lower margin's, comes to -0.6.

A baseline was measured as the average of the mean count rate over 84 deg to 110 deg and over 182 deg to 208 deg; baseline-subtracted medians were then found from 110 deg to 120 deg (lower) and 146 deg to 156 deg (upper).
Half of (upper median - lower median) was -0.22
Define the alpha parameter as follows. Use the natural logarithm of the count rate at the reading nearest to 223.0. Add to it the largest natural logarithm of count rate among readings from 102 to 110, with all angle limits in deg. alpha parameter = 1.0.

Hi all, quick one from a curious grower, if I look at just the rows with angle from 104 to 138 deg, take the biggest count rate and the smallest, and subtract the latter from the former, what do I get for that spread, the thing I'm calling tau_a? 0.30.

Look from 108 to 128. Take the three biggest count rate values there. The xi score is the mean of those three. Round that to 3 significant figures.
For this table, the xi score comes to 1.63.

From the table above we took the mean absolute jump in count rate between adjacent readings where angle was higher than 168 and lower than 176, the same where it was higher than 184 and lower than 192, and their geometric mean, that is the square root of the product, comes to 0.040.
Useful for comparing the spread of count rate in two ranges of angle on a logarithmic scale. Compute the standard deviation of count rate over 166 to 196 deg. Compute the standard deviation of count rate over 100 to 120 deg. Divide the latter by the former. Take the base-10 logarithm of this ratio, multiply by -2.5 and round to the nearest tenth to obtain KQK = 0.5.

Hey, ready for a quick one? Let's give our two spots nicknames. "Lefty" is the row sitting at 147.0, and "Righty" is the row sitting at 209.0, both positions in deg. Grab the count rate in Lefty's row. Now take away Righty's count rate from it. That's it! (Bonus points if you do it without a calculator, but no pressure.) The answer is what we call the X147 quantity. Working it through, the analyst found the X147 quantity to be -0.73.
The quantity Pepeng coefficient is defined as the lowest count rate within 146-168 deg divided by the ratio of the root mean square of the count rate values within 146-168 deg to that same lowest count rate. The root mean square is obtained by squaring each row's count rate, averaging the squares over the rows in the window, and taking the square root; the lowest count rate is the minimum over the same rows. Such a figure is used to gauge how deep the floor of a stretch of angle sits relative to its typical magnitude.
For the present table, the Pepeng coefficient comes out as 0.99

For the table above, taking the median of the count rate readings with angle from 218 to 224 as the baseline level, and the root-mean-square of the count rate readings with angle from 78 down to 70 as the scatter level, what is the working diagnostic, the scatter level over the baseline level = 0.91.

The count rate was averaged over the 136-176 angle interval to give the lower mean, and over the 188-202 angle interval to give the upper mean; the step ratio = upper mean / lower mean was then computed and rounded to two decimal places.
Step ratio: 1.18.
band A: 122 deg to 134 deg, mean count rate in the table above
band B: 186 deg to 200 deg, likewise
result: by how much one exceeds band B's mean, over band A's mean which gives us -0.360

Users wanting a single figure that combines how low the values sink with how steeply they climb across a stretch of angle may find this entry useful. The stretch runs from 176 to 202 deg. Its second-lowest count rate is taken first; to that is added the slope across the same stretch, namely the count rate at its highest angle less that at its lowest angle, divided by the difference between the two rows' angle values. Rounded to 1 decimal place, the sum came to 1.5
